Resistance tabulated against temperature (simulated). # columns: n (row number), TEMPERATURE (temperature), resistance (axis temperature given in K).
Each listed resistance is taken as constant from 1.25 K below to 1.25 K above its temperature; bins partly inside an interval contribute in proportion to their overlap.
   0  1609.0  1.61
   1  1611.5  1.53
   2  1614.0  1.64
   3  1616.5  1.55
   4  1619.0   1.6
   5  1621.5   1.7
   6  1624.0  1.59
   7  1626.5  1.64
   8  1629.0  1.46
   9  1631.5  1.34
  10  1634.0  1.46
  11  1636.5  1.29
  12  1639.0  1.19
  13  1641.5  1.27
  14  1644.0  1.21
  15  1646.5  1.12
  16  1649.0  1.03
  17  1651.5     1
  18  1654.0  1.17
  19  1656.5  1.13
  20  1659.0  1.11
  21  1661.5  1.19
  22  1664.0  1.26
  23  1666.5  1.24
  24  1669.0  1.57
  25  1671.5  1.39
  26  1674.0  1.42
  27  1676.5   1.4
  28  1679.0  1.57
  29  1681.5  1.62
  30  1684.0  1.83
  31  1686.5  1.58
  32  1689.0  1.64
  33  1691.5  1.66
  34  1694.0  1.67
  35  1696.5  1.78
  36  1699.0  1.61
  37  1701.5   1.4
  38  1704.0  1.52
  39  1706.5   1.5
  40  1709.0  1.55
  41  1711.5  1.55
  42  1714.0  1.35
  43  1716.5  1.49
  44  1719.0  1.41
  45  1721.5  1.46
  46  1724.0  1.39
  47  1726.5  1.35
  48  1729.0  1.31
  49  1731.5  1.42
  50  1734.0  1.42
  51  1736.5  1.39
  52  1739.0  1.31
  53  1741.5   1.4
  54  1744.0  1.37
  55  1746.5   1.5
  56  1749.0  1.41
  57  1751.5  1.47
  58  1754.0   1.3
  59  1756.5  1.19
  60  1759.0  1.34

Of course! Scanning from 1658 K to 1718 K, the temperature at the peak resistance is 1684.0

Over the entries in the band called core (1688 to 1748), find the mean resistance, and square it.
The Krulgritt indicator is 2.2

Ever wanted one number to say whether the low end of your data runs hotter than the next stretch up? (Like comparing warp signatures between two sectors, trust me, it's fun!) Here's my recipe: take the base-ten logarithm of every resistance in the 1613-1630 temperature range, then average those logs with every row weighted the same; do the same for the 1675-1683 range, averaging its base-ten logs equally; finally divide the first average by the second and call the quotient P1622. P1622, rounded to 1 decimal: 1.1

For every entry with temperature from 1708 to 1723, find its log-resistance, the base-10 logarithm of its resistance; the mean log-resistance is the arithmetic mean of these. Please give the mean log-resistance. 0.17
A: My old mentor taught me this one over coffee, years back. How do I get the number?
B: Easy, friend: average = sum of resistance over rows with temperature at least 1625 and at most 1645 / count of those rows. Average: 1.36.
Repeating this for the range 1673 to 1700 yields 1.62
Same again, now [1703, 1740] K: 1.43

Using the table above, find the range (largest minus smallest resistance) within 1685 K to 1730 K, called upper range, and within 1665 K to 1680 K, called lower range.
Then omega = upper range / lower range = 1.4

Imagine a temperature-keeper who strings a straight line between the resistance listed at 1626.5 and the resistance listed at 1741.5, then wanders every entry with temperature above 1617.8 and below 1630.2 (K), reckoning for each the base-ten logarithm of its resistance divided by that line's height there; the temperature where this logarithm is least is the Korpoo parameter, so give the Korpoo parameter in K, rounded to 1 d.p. 1629.0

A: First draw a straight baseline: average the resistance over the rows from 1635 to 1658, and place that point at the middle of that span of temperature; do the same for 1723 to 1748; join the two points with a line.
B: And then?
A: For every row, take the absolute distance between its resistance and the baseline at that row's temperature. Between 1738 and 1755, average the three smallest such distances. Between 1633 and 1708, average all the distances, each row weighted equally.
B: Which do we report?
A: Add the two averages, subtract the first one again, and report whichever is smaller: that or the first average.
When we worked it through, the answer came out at 0.017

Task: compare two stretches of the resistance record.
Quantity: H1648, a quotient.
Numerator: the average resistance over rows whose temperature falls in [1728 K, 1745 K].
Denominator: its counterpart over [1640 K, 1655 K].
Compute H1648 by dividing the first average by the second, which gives 1.21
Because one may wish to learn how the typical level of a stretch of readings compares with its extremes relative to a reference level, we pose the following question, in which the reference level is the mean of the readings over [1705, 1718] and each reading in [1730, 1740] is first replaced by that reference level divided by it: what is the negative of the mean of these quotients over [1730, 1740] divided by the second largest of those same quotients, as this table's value -1.005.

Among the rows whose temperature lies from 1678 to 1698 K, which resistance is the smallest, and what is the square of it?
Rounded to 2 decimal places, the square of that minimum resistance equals 2.46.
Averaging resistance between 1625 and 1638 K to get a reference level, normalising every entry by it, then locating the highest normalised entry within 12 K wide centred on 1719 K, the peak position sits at 1716.5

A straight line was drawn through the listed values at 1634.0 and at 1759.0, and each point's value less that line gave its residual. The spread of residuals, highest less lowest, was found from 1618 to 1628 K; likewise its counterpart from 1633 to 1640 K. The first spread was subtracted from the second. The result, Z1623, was 0.16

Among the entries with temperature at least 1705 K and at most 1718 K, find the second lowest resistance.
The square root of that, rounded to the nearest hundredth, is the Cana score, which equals 1.22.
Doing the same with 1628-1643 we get 1.13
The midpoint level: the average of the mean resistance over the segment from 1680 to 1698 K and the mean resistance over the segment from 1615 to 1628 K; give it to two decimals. 1.65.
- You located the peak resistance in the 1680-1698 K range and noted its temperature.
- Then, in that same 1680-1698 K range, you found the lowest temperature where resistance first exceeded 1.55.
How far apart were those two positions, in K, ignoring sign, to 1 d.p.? 2.5 K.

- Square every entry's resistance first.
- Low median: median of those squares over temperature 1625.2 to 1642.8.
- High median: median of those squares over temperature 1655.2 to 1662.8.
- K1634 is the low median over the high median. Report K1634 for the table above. 1.4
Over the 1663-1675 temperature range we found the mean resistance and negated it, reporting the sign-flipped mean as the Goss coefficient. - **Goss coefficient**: -1.38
